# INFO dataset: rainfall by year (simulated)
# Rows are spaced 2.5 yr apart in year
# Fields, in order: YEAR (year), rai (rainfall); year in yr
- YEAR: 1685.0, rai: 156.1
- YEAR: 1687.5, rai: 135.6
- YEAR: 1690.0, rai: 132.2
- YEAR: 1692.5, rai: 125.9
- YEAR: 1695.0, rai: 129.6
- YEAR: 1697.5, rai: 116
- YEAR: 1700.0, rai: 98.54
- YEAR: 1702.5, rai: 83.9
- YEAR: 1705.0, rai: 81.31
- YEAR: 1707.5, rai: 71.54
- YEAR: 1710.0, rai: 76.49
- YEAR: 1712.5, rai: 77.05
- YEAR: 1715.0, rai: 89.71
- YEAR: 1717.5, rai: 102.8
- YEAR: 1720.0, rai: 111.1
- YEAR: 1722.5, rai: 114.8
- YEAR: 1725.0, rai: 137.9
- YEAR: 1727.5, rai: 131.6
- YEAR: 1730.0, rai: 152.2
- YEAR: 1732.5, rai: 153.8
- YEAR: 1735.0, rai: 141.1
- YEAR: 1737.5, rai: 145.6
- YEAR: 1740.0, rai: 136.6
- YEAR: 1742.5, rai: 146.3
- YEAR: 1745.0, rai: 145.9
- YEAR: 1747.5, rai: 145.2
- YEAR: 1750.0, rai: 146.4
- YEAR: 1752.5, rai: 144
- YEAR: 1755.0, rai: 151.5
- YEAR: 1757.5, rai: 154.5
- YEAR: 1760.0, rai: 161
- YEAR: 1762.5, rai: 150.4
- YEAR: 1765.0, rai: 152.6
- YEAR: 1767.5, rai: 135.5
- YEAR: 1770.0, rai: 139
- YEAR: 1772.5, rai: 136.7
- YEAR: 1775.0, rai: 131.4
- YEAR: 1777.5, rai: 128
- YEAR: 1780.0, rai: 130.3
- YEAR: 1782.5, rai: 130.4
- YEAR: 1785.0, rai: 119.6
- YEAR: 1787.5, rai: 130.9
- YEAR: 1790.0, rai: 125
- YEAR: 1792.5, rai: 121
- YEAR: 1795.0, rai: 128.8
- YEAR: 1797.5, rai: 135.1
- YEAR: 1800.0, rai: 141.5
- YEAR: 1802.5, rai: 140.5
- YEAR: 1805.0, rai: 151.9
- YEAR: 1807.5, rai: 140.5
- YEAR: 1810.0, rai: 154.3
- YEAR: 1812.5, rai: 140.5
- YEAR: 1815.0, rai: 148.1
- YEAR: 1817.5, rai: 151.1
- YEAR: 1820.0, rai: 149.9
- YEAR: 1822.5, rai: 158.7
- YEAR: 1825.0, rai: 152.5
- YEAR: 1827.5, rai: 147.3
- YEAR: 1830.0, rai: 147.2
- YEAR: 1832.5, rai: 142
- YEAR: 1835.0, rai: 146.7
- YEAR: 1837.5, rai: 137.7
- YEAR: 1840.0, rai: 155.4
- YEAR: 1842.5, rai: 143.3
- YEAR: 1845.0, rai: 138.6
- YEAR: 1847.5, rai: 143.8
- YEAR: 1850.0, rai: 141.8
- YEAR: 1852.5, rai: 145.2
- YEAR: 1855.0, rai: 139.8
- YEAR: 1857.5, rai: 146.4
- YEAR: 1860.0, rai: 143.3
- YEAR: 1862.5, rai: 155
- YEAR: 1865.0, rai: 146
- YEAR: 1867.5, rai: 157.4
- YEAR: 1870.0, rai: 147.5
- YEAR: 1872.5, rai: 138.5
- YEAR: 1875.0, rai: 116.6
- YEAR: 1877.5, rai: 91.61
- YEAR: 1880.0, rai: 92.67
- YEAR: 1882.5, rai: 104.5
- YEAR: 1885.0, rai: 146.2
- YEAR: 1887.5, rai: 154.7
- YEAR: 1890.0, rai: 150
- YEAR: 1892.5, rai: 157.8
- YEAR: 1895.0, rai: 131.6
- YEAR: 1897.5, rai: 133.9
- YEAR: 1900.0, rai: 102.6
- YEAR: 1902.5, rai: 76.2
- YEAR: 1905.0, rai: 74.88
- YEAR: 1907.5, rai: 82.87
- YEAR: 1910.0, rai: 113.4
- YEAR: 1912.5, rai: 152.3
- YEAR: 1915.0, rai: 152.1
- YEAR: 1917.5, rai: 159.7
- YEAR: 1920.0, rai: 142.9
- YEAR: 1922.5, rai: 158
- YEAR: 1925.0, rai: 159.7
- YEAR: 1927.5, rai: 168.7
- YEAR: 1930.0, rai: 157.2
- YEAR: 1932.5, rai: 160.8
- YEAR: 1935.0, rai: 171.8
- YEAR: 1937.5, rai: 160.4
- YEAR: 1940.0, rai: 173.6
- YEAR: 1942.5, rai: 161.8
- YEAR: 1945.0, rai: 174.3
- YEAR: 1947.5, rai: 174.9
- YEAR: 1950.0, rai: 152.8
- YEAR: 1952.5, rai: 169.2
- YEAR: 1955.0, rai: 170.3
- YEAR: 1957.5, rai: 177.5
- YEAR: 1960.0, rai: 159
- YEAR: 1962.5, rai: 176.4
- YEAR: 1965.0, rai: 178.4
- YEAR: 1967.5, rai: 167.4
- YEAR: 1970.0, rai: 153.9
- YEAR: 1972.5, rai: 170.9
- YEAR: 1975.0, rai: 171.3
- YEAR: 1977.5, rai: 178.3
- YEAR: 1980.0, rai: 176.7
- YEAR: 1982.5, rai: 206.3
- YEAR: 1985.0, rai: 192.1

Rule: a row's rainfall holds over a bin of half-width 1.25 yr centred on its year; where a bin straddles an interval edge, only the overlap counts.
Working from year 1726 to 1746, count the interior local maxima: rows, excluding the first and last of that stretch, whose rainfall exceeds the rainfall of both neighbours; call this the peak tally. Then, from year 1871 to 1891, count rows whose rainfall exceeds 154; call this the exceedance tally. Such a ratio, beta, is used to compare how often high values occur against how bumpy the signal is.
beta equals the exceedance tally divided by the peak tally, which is 0.3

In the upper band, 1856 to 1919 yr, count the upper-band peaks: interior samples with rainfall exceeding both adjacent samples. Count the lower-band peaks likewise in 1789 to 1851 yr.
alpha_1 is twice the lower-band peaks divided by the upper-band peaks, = 2.7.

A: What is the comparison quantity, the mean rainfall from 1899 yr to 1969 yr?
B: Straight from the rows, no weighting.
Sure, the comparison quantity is 151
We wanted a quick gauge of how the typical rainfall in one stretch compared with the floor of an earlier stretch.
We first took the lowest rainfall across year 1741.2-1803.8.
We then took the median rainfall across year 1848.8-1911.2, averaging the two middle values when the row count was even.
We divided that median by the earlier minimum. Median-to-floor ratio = 1.17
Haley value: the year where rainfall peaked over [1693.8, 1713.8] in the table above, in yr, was 1695.0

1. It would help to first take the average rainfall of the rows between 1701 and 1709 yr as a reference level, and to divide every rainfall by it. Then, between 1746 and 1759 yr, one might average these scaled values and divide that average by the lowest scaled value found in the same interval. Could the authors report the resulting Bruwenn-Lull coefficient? 1.03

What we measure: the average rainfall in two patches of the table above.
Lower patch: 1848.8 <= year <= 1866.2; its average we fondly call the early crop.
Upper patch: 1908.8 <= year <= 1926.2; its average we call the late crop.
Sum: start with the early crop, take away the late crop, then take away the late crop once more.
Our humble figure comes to -151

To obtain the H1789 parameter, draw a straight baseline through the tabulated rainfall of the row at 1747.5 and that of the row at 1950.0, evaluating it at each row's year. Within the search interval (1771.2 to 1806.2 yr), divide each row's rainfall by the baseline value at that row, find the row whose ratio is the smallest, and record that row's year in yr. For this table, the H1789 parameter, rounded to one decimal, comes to 1785.0 yr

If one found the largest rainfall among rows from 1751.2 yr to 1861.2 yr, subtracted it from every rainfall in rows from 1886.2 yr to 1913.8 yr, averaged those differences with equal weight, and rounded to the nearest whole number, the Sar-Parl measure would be -40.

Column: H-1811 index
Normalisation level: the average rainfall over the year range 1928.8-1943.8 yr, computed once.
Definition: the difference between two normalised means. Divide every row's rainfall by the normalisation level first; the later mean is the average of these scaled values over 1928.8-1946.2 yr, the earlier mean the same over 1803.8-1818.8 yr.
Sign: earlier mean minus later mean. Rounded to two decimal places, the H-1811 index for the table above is -0.11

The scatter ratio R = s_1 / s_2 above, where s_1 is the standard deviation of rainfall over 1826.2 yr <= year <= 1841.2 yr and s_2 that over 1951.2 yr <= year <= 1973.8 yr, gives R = 0.7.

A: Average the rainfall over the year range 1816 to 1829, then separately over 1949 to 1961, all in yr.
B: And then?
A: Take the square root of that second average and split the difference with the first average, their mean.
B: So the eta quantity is 82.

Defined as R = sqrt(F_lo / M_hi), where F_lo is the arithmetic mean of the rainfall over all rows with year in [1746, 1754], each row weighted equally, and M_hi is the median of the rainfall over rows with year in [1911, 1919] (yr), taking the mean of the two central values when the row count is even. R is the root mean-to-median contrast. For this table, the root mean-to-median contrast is 0.98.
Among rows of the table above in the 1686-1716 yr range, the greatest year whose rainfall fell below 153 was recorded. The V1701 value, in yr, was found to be 1715.0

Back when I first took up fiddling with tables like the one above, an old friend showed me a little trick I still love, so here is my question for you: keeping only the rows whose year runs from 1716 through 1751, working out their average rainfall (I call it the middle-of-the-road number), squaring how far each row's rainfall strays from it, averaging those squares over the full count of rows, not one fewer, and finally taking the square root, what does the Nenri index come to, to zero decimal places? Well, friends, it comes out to 15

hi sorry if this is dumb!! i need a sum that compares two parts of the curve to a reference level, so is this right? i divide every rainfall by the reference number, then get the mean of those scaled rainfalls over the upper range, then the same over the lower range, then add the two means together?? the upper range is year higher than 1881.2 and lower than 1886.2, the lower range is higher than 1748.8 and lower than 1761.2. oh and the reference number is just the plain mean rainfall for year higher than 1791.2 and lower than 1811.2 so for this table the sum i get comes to 1.99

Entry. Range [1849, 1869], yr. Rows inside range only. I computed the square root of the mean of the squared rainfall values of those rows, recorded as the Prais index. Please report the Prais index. 147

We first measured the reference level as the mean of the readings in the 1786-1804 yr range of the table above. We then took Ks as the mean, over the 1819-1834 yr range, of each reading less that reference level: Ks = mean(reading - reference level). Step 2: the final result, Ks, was 18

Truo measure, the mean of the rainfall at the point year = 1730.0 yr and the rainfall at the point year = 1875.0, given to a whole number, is 134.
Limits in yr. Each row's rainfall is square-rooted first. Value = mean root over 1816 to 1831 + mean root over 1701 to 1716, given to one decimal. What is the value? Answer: 21.2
